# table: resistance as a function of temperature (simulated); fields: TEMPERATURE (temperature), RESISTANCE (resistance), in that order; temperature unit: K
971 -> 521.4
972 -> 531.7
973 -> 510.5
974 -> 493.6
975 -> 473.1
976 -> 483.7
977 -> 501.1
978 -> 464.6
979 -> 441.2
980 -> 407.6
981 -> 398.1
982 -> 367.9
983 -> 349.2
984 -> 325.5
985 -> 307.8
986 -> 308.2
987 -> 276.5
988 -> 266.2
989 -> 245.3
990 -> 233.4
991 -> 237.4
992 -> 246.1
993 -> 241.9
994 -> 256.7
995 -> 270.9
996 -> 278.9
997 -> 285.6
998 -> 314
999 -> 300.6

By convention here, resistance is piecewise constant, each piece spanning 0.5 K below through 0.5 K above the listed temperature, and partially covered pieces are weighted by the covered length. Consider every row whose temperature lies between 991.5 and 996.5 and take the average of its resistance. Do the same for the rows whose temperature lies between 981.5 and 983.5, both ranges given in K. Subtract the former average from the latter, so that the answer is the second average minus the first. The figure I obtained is 100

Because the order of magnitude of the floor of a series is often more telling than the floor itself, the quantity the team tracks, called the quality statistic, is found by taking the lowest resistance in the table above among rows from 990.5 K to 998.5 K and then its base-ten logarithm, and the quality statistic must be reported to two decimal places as 2.38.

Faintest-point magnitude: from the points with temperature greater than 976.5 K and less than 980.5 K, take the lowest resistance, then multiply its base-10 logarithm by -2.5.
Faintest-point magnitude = -6.53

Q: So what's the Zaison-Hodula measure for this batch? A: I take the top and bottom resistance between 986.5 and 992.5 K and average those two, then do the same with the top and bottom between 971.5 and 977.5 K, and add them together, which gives 757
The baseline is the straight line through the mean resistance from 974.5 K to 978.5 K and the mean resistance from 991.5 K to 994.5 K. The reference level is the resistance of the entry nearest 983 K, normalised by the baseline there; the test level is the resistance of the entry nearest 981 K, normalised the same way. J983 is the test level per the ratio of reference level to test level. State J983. 1.01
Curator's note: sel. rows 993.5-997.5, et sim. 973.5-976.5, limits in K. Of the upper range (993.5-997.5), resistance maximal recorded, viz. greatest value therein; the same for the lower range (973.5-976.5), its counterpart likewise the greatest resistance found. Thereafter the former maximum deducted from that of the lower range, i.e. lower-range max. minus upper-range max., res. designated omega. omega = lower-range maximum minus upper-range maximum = 208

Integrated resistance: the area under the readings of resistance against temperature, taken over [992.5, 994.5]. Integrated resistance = 499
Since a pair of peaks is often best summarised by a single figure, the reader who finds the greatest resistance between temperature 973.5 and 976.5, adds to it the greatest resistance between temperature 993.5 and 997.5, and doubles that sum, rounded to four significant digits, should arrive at 1558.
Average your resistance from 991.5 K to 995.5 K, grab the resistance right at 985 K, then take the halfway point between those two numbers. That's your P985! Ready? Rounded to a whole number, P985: 281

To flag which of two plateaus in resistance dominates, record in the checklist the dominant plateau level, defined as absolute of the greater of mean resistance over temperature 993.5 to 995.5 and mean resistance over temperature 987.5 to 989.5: 264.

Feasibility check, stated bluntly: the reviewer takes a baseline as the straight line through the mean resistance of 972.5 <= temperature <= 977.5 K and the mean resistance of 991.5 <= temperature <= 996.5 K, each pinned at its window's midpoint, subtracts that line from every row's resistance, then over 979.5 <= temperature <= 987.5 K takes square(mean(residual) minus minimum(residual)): 533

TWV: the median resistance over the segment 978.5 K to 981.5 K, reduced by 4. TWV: 404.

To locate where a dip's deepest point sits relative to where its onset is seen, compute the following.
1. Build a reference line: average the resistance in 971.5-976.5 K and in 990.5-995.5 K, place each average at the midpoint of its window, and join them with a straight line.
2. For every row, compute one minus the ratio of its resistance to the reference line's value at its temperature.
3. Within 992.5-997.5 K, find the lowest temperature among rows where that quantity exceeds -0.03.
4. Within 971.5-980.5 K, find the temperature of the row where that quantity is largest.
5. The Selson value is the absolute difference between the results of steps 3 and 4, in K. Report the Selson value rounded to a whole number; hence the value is 13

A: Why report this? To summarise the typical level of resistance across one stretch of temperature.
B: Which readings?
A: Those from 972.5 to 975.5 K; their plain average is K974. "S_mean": 492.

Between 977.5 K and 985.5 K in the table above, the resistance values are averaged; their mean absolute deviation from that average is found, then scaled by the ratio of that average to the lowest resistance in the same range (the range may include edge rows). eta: 56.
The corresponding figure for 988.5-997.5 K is 17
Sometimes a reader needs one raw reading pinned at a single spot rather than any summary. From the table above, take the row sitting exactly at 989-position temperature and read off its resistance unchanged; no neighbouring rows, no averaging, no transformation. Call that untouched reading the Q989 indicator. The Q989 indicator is 245.3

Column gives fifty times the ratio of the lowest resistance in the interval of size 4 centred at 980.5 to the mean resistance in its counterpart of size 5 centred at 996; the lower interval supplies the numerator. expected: 65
